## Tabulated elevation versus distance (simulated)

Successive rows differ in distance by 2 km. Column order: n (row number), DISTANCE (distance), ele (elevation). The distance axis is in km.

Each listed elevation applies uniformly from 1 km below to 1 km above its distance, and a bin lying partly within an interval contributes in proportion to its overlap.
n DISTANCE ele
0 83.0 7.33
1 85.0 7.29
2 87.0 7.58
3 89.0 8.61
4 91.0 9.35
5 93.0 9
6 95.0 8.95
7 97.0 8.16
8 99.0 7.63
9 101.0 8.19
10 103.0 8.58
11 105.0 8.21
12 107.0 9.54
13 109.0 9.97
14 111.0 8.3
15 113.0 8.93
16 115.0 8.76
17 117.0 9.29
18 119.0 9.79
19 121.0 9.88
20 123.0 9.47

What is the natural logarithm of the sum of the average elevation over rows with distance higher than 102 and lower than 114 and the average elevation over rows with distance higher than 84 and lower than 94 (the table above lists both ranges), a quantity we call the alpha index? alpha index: 2.850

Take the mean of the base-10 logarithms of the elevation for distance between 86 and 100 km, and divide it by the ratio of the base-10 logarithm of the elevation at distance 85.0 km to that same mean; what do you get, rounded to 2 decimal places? 1.00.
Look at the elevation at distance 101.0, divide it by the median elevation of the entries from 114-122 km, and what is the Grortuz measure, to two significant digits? 0.86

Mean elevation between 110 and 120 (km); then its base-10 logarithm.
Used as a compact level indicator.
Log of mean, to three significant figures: 0.955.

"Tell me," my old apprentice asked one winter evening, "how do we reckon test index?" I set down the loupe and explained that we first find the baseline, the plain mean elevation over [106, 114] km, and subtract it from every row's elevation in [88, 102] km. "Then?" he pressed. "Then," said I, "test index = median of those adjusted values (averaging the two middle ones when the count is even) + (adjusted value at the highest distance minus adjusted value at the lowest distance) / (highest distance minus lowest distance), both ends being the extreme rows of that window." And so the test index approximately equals -0.6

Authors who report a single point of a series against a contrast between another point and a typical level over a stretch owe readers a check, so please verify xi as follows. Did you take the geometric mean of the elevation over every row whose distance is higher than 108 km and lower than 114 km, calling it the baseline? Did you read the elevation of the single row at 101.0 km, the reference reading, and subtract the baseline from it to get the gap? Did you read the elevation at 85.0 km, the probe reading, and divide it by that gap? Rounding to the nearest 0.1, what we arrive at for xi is -8.6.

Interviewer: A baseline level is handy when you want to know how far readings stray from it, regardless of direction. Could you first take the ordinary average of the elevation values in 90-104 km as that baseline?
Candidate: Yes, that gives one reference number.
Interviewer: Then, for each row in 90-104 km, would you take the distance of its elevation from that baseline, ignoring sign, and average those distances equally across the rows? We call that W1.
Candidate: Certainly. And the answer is 0.48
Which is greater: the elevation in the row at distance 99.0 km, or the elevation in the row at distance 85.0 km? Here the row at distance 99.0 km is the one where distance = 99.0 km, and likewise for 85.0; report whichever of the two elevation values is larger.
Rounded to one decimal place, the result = 7.6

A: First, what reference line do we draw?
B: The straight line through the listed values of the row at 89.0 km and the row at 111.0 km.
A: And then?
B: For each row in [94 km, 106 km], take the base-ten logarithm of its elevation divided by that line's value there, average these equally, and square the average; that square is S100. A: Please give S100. 0.0001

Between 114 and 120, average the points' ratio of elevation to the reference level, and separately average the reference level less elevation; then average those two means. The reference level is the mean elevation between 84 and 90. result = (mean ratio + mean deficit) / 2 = -0.13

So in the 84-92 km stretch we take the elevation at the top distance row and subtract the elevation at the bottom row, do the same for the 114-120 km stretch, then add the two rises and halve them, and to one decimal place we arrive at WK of 1.5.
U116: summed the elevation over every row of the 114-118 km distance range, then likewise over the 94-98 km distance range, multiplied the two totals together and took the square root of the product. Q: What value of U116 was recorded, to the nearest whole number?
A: 18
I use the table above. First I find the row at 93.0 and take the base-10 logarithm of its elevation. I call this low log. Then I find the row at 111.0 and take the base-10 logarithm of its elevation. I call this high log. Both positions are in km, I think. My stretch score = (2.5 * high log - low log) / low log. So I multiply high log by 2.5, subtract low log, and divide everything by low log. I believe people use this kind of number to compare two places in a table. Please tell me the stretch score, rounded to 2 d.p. 1.41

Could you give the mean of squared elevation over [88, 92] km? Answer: 81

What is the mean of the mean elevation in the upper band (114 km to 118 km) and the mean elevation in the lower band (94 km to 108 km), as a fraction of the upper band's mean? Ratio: 0.97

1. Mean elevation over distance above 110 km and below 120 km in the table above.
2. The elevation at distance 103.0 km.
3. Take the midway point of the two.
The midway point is 8.8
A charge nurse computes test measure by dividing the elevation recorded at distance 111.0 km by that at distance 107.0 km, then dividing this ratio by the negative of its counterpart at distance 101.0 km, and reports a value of -0.106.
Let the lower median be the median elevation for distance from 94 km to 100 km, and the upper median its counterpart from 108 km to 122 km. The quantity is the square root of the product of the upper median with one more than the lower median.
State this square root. 9.22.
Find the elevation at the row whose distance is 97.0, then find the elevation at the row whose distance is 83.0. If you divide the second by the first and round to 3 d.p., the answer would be 0.898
